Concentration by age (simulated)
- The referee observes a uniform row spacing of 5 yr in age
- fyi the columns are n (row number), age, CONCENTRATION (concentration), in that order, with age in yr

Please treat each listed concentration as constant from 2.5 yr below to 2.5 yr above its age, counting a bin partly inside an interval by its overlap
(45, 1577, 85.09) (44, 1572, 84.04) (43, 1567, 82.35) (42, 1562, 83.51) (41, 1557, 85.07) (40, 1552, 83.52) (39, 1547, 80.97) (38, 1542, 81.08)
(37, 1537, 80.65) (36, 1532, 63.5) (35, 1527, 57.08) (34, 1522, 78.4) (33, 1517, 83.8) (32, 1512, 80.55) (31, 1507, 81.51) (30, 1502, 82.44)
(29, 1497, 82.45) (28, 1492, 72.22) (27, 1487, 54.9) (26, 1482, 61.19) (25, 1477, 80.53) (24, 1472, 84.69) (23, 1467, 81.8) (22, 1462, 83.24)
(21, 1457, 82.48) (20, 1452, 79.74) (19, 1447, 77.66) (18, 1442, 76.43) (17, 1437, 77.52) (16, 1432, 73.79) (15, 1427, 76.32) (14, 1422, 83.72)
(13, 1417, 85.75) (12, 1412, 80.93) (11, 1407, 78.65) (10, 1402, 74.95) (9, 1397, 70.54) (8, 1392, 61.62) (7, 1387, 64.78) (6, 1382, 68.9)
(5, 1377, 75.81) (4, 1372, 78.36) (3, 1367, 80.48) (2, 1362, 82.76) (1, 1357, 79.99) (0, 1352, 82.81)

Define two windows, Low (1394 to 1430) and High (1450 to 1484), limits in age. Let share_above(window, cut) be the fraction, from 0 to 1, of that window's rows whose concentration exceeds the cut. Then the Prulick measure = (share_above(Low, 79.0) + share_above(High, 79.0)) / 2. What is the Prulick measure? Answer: 0.6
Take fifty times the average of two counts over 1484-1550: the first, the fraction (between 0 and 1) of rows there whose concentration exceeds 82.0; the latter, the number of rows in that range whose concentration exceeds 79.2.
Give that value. 206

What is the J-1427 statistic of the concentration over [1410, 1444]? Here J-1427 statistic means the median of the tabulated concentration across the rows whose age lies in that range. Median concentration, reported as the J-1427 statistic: 78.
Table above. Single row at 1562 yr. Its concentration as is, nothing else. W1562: 83.51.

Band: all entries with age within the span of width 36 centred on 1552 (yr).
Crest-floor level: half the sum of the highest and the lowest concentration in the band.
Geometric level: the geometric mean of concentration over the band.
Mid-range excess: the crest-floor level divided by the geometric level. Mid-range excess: 1.01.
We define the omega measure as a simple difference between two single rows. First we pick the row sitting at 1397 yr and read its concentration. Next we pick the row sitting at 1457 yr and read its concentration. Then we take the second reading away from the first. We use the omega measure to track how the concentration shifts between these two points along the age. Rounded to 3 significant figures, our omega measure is -11.9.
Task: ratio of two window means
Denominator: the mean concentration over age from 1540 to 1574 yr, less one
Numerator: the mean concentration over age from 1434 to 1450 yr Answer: 0.94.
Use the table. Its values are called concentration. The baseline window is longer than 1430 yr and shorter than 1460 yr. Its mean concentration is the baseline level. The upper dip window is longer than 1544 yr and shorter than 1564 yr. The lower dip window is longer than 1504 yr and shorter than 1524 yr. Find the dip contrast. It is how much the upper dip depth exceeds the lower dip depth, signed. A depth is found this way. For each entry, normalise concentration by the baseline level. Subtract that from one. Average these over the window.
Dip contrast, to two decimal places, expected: -0.03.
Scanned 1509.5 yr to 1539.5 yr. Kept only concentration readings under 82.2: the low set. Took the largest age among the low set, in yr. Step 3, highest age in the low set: 1537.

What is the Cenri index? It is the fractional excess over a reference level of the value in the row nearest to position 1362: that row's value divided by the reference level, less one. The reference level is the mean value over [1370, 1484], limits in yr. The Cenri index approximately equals 0.08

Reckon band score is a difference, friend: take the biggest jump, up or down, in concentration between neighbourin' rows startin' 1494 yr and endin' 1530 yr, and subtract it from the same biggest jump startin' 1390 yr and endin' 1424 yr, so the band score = -12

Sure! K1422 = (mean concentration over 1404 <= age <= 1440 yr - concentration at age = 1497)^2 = 9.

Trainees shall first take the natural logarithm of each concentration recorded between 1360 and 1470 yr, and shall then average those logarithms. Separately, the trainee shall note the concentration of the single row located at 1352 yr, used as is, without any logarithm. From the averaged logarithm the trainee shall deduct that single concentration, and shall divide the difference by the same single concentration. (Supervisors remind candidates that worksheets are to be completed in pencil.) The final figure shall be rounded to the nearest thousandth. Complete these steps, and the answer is -0.948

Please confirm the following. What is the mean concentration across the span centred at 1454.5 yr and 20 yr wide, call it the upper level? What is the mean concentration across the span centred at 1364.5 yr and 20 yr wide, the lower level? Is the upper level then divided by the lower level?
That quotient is 1.00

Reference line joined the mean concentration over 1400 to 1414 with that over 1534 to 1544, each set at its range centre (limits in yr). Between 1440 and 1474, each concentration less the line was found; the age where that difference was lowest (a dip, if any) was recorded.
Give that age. 1442 yr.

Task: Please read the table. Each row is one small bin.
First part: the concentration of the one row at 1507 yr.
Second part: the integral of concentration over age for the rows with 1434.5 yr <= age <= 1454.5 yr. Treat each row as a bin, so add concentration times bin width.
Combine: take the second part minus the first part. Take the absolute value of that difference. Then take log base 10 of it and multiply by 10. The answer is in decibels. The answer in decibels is 31.7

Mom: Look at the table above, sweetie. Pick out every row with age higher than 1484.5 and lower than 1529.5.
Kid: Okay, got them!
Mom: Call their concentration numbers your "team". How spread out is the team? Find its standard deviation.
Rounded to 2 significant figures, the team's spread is 11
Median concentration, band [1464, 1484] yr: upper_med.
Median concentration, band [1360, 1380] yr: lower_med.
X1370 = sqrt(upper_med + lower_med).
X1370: 12.67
